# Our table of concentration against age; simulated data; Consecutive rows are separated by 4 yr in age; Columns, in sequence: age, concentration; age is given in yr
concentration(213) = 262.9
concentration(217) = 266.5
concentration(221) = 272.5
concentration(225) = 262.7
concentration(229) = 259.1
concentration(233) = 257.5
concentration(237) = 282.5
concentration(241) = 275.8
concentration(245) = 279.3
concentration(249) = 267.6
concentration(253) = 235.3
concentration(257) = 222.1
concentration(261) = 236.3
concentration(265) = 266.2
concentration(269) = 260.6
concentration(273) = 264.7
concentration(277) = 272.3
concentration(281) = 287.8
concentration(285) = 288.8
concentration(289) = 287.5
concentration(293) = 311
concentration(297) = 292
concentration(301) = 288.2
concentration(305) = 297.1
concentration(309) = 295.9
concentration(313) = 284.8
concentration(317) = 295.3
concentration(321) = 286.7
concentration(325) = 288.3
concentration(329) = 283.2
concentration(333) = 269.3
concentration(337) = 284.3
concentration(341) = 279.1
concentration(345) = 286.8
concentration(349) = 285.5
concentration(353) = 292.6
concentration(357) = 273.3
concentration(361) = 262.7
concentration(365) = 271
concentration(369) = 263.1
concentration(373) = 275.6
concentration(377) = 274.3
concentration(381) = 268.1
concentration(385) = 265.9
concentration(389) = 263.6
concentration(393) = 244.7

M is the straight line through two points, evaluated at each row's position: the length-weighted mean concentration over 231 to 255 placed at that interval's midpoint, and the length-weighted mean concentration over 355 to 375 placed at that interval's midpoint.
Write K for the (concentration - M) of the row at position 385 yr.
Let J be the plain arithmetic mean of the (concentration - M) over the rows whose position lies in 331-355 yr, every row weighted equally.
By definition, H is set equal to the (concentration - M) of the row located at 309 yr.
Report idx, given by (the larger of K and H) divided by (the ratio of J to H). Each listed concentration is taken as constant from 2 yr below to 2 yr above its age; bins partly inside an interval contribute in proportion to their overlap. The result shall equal 55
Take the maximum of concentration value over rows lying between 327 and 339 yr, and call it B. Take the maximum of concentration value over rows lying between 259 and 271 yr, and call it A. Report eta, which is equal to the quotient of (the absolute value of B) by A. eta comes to 1.07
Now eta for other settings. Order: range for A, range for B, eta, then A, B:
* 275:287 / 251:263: 0.82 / 288.8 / 236.3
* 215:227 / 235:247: 1.04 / 272.5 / 282.5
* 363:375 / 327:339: 1.03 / 275.6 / 284.3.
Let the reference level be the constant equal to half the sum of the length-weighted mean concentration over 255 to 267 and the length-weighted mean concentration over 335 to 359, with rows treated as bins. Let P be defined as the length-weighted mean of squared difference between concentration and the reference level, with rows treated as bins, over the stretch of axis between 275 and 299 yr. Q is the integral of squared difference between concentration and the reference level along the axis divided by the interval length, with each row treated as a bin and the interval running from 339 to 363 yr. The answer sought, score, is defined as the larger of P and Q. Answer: 876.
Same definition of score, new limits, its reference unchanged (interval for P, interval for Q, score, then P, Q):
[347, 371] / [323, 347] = 411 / 269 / 411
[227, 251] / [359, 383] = 153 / 153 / 68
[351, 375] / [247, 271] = 519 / 210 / 519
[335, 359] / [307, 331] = 725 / 479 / 725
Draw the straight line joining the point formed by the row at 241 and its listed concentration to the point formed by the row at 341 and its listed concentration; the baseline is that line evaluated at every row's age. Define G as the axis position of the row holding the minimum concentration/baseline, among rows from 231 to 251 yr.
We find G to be 233 yr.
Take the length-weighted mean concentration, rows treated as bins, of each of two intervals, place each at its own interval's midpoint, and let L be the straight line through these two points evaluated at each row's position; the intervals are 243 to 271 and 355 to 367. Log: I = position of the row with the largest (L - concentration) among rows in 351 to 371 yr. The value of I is 369 yr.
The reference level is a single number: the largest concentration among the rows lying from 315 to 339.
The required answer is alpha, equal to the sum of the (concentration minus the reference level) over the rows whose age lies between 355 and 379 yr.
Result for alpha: -152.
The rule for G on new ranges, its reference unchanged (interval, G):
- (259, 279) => 261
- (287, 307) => 289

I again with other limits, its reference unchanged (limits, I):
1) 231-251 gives 233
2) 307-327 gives 313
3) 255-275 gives 257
